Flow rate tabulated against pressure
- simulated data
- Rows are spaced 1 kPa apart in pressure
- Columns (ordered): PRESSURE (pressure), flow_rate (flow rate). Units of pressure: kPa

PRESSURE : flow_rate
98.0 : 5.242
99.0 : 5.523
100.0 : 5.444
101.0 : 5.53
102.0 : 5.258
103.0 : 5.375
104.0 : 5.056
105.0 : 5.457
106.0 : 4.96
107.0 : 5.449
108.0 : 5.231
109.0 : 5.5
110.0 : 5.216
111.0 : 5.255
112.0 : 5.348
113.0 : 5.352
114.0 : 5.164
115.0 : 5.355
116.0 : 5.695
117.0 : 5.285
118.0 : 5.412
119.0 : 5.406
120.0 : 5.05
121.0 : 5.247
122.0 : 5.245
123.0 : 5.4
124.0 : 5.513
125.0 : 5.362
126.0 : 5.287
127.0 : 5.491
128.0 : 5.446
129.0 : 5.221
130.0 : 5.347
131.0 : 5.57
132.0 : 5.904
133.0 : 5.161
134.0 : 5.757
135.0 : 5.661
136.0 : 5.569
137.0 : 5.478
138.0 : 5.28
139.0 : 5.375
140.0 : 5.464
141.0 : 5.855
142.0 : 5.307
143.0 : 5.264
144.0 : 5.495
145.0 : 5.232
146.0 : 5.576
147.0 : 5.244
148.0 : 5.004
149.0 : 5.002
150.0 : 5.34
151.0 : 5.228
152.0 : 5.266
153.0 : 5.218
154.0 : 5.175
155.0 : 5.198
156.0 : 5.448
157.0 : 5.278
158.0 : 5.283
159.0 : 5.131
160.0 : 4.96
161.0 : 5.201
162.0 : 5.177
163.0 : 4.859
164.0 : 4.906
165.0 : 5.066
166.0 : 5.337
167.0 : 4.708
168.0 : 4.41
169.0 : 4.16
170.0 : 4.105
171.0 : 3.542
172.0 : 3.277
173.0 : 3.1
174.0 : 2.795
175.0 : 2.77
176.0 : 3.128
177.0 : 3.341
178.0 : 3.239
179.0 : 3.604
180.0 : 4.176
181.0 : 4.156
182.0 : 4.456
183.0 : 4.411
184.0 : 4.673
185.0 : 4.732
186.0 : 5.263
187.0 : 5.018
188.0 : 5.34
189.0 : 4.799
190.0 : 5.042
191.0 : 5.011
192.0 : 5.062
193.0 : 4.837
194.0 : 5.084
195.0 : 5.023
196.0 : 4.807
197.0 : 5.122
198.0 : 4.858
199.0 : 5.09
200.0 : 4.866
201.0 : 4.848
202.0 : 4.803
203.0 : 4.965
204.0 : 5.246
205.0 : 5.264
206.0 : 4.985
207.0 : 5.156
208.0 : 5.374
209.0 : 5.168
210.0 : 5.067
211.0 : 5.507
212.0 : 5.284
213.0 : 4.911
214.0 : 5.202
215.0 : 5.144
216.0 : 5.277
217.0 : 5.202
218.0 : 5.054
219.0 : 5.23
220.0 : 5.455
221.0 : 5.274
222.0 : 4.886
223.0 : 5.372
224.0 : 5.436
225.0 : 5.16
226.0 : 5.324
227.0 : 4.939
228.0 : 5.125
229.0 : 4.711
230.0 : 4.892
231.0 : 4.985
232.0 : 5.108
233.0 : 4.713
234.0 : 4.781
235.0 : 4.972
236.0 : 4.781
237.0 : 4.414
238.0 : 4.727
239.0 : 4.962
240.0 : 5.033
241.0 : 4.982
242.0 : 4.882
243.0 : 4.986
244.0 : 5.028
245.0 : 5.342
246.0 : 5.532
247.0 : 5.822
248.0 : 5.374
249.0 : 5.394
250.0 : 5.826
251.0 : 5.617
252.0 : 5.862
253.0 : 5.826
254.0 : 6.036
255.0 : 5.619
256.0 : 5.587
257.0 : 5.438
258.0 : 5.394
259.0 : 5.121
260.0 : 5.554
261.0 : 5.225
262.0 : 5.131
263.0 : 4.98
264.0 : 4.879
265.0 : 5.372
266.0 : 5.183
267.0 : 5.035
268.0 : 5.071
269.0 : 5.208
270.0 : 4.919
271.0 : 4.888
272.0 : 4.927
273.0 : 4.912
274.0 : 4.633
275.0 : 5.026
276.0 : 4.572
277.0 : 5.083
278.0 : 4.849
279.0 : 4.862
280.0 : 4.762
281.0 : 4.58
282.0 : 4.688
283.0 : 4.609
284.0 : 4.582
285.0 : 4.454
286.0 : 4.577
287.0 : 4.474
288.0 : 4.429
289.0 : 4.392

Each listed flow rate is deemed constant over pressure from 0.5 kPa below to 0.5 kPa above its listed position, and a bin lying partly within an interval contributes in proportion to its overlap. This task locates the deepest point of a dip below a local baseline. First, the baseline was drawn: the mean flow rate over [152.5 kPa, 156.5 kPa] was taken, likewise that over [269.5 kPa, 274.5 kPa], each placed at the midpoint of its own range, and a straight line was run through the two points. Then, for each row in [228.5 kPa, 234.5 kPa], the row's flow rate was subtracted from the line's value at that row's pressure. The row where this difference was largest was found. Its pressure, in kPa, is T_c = 229.0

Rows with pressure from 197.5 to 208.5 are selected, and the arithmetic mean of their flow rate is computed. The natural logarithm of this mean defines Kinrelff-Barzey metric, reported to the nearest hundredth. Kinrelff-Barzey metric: 1.62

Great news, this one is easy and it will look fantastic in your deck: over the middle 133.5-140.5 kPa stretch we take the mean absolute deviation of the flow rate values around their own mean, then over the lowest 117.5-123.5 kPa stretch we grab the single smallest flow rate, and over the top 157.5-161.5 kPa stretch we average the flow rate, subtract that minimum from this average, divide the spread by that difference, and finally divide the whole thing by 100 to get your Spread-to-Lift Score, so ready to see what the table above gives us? 0.014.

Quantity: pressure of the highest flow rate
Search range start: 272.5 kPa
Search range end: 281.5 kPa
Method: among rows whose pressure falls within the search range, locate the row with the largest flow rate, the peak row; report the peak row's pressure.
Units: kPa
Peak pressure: 277.0 kPa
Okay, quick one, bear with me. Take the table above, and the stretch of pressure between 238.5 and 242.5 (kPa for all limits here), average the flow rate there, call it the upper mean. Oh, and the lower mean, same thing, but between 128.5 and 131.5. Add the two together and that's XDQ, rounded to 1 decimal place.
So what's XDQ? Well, 10.3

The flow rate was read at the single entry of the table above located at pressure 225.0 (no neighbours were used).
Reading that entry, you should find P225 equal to 5.16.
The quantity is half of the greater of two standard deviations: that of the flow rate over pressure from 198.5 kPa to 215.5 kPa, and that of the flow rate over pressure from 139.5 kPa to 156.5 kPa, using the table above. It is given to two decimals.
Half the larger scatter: 0.10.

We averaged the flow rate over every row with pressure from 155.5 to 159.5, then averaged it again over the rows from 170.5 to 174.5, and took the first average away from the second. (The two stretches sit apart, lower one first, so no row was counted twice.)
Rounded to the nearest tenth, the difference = -2.1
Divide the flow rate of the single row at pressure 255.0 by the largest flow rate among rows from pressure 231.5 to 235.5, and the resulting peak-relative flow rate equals 1.10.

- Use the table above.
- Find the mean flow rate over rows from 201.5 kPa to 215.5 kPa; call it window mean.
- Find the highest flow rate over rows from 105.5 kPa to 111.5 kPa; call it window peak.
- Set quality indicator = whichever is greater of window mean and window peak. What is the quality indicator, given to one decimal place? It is 5.5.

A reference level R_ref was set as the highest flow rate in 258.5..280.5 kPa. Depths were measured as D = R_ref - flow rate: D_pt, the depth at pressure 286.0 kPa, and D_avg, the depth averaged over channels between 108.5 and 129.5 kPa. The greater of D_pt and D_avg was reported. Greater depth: 0.98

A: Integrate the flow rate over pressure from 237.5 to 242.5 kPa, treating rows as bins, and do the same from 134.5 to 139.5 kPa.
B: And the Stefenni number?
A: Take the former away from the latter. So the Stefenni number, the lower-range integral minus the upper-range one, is 2.8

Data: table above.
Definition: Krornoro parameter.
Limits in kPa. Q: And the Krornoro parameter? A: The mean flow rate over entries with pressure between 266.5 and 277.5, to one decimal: 4.9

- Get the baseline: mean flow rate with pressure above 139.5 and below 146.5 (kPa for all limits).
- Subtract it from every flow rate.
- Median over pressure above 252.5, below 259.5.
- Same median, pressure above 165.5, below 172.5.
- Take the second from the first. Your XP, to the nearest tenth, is 1.4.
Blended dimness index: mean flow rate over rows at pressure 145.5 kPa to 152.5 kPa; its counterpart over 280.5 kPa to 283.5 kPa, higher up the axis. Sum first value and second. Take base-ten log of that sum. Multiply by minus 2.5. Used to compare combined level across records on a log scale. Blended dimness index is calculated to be -2.49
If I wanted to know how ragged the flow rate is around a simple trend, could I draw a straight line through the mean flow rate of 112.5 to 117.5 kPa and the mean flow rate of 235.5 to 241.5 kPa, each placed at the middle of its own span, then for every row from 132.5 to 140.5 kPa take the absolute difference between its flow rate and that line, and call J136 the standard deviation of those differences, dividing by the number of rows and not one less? 0.140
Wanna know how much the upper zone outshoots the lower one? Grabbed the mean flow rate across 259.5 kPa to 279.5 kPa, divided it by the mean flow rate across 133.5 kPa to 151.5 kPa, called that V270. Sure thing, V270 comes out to 0.93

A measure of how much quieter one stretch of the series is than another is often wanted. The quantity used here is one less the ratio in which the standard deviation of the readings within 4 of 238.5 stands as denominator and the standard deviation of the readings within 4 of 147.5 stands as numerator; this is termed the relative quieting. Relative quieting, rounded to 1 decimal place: 0.0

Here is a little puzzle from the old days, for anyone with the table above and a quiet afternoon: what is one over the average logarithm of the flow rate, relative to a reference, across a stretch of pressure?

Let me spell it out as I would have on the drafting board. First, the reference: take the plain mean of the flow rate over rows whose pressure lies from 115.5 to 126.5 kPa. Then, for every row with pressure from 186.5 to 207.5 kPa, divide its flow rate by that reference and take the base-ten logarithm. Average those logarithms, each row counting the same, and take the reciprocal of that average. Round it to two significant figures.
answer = -34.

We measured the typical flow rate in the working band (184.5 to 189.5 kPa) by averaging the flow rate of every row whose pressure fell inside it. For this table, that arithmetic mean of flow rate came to 5.0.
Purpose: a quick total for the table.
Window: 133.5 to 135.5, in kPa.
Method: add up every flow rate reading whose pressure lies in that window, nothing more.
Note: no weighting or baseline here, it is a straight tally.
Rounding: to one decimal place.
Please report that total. 11.4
